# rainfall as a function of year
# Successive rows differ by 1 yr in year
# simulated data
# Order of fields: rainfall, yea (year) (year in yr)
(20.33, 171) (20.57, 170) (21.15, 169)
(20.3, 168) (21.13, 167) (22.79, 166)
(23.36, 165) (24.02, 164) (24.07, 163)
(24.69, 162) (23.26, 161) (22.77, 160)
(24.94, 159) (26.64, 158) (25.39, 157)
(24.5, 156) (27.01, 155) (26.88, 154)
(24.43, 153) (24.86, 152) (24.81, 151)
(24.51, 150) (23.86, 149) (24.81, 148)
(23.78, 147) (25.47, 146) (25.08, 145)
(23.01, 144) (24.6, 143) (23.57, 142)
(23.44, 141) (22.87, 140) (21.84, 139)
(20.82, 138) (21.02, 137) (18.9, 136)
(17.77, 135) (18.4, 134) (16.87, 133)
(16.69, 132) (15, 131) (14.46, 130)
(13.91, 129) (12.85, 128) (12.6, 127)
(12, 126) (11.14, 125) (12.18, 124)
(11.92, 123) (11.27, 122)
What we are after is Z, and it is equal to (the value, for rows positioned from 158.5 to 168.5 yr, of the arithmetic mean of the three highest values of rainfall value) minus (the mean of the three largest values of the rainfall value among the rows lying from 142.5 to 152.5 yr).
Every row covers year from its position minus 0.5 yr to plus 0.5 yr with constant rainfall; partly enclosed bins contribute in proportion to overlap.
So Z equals -1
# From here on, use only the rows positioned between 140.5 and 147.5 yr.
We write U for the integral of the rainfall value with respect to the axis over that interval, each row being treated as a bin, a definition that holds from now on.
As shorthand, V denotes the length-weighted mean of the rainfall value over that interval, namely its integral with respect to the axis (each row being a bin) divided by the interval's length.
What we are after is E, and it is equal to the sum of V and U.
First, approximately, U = 169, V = 24.1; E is 193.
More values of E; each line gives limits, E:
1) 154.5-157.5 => 103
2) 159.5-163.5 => 118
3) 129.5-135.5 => 116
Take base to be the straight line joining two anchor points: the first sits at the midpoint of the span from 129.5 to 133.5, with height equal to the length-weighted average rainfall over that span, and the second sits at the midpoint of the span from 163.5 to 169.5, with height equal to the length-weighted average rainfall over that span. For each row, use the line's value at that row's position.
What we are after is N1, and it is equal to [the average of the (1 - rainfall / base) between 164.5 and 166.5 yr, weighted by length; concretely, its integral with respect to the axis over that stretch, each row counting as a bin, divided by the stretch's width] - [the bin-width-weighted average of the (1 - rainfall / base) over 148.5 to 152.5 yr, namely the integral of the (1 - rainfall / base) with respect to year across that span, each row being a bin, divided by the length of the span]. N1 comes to 0.22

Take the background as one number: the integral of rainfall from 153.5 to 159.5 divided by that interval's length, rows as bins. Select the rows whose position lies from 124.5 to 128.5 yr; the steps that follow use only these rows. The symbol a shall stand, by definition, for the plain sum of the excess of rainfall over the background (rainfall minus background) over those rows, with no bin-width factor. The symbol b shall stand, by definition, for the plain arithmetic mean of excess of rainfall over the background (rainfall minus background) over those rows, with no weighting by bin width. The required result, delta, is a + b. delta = -69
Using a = -55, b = -14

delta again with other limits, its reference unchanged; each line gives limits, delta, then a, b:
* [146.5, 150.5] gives -8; -7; -2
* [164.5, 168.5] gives -20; -16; -4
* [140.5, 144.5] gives -11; -9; -2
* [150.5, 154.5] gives -3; -3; -1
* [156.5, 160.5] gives -5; -4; -1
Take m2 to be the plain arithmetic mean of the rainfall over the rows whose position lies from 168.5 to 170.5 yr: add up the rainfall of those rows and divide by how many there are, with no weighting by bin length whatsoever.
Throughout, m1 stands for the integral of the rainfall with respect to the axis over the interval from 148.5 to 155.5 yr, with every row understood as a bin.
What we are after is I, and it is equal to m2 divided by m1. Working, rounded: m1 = 176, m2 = 21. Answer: 0.12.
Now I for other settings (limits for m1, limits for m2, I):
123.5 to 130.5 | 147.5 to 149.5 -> 0.27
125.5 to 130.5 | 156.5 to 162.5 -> 0.37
